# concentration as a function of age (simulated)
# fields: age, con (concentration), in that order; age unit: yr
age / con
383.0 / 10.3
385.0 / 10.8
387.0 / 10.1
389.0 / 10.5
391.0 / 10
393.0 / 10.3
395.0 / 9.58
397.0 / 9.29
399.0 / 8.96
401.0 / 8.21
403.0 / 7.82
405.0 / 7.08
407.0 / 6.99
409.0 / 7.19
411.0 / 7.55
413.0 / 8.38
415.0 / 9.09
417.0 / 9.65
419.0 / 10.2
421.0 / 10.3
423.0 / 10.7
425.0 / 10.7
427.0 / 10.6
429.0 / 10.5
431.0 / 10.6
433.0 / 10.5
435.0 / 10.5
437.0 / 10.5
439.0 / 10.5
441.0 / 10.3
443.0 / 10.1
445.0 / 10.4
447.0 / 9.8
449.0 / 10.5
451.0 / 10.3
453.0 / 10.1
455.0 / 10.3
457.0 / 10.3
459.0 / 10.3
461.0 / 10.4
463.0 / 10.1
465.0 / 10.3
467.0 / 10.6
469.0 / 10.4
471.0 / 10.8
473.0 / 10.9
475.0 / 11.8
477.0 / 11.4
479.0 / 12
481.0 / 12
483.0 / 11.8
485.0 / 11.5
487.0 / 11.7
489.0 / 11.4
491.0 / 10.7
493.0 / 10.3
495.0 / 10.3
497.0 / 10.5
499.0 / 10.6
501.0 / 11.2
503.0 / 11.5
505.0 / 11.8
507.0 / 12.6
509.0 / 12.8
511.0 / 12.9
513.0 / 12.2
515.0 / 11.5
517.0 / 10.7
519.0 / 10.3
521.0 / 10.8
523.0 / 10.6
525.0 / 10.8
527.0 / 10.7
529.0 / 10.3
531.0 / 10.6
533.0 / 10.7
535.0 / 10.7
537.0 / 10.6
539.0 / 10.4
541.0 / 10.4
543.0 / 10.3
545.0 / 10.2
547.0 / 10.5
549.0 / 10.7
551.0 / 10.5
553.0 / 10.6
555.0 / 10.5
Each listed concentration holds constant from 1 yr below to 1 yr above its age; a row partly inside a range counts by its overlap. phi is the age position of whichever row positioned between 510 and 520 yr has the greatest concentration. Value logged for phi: 511.0 yr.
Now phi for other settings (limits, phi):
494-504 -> 503.0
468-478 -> 475.0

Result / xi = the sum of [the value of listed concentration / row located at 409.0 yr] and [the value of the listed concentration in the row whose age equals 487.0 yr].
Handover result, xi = 19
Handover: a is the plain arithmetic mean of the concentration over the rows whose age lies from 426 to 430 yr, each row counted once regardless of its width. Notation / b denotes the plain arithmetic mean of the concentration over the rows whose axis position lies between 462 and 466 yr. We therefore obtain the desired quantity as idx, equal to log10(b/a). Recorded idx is -0.015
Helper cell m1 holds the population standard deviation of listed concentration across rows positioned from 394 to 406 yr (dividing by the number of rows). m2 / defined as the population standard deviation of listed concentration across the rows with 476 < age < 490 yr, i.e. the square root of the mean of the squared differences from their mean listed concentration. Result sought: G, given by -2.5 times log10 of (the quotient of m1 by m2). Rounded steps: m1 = 0.87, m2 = 0.24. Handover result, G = -1.4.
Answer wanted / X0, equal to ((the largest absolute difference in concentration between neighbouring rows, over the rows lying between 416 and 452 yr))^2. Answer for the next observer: 0.49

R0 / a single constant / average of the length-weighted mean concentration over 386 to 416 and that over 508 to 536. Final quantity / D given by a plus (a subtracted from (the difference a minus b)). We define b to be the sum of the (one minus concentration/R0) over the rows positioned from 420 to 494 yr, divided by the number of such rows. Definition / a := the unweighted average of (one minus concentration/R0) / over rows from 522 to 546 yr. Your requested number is 0.02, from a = -0.06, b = -0.078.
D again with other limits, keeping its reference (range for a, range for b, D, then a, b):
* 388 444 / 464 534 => 0.17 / 0.04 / -0.126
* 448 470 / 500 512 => 0.18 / -0.04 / -0.222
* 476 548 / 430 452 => -0.07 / -0.12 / -0.044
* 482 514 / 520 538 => -0.08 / -0.16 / -0.072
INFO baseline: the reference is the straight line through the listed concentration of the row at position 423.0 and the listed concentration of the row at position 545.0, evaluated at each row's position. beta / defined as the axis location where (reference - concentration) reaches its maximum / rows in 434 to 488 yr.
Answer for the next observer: 447.0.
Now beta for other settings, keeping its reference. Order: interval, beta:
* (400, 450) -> 407.0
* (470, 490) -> 471.0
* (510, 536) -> 519.0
